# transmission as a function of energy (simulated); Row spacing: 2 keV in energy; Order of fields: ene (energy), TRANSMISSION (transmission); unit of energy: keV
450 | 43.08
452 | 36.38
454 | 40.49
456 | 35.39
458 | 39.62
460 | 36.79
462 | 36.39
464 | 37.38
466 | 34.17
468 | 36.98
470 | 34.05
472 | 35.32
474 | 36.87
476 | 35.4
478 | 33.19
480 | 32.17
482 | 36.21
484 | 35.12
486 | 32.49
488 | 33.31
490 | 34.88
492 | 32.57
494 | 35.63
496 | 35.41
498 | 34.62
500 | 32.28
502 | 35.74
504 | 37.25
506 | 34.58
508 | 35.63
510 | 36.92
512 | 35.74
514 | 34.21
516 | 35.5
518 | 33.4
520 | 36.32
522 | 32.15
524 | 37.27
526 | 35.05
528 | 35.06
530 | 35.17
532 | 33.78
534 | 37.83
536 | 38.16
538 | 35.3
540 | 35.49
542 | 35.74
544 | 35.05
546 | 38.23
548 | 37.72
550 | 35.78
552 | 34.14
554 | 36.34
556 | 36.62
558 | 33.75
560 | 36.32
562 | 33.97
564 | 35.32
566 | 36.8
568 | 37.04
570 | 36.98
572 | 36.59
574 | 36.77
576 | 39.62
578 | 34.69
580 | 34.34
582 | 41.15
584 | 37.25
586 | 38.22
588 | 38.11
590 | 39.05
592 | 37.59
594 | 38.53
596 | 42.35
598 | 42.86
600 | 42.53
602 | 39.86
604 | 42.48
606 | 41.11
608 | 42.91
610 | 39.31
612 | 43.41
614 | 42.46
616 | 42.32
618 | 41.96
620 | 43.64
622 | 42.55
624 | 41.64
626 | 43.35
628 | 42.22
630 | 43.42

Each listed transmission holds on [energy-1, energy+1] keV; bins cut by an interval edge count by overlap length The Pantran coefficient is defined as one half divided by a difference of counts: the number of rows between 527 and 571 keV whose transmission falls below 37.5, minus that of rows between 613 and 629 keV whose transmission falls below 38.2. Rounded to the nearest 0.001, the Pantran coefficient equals 0.028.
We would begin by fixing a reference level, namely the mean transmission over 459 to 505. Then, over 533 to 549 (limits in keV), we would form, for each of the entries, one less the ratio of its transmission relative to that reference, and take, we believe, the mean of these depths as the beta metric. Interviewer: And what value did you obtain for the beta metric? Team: -0.049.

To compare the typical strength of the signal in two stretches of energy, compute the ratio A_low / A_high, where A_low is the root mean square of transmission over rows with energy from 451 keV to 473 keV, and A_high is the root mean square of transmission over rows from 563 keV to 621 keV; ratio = 0.93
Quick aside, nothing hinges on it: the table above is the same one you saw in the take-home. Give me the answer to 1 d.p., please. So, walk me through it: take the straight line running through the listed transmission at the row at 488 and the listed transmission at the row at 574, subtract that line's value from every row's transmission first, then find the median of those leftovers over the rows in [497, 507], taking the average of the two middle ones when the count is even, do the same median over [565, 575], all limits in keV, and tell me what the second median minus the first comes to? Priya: -0.6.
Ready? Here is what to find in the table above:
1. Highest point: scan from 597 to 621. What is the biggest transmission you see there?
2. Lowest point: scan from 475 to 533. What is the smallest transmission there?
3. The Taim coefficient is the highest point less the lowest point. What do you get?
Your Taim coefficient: 11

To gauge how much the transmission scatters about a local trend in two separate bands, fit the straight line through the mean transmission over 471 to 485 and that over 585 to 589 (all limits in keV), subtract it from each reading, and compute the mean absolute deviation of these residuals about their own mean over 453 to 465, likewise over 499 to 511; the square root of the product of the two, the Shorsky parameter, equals 1.4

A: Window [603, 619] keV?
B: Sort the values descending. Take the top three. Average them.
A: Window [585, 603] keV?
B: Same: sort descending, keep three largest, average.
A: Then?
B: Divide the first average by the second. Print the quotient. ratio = 1.01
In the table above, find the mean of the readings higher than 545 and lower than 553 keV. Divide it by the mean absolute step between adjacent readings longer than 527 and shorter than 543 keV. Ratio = 28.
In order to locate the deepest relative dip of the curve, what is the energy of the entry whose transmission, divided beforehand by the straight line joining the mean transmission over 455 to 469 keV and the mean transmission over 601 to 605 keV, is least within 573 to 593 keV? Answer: 580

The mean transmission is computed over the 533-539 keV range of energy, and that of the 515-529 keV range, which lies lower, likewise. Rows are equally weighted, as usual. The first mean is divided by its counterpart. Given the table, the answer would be 1.061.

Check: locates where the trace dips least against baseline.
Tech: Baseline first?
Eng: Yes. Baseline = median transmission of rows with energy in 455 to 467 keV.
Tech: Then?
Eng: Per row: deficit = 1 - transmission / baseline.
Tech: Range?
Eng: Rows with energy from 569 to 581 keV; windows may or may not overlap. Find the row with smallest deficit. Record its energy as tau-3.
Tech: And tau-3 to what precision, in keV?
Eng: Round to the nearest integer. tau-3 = 576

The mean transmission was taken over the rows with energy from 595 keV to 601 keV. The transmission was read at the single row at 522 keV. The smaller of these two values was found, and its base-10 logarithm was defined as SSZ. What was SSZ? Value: 1.51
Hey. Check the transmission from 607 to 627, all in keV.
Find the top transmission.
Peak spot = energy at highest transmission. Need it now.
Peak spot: 620 keV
